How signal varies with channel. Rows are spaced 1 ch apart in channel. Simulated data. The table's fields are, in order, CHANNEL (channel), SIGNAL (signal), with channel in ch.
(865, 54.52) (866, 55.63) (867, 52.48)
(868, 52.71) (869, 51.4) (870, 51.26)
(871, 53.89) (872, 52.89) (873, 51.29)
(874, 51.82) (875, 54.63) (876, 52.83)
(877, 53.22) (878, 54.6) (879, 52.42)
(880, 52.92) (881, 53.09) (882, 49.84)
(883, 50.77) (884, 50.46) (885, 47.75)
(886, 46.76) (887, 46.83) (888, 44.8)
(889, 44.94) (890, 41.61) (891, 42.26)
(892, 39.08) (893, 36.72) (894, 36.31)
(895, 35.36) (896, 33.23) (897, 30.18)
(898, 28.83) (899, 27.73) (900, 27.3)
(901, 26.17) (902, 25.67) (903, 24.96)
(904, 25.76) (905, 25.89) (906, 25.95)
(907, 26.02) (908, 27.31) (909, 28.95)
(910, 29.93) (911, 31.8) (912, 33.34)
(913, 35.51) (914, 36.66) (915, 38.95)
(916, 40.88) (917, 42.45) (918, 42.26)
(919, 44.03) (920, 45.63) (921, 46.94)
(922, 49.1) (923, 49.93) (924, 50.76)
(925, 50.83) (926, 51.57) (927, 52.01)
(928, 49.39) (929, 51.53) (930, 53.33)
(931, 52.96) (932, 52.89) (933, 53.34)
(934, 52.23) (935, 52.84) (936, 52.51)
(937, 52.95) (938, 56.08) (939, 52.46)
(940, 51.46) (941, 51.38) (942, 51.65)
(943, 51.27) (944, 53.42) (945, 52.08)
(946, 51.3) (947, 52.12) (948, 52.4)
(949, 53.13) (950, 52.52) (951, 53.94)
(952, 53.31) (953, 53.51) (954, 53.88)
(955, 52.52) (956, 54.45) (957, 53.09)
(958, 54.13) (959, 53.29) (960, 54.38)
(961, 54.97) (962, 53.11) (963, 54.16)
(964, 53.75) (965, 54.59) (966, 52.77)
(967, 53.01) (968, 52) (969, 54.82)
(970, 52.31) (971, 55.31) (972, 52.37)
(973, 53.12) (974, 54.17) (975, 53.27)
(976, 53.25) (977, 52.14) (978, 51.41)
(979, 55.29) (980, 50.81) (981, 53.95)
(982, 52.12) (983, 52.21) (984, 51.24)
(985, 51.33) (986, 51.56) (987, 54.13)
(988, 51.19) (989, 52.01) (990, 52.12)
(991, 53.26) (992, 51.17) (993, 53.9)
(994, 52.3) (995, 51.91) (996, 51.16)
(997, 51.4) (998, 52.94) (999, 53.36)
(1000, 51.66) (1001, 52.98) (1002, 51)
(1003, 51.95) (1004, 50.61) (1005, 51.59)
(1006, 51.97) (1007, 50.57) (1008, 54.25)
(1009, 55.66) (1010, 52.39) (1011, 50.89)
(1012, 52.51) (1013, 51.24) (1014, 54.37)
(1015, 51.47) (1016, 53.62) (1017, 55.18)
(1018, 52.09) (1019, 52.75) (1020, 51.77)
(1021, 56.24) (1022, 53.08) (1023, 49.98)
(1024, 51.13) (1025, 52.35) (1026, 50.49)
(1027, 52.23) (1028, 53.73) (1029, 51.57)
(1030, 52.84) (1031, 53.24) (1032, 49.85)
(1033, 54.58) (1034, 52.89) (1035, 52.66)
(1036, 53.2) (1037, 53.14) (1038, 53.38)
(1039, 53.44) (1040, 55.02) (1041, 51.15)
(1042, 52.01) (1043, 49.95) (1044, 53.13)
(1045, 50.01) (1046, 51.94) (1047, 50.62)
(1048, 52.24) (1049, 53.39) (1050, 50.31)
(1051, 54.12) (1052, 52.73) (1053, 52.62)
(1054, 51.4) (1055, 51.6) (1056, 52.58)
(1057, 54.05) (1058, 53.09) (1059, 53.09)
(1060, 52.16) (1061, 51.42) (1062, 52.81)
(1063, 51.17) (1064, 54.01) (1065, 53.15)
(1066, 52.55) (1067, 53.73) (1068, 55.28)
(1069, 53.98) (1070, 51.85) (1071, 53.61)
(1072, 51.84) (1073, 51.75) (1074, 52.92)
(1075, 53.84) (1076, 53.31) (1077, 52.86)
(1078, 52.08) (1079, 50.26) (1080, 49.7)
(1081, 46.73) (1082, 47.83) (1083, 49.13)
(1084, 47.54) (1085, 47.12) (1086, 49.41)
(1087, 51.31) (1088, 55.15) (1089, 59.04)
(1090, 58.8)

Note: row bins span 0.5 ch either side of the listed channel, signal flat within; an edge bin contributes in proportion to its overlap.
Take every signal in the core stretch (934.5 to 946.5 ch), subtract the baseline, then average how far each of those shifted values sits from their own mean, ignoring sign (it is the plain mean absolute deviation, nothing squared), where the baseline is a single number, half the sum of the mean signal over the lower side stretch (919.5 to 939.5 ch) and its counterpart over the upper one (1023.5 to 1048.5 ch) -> 0.93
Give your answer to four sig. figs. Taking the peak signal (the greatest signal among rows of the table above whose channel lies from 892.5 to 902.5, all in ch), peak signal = 36.72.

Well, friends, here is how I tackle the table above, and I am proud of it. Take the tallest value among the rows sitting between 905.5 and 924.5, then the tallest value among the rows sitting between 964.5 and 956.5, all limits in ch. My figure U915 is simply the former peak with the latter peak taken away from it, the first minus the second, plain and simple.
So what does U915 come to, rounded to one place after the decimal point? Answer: -4.2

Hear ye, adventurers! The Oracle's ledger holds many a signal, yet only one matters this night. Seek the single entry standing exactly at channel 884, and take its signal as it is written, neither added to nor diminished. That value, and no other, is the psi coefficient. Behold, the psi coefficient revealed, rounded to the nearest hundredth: 50.46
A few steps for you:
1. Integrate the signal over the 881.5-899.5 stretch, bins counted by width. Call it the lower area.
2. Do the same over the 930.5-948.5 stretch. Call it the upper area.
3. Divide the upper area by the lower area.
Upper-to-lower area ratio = 1.29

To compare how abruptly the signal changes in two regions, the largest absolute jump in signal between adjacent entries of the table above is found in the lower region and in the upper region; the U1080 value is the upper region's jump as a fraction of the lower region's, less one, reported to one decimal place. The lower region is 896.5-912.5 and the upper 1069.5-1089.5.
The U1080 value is 1.1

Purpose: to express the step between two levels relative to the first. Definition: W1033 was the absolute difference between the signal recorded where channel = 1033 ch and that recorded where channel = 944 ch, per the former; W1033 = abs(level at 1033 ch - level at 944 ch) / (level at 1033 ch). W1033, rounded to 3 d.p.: 0.021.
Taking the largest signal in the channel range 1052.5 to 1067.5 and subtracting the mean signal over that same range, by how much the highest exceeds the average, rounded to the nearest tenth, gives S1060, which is 1.4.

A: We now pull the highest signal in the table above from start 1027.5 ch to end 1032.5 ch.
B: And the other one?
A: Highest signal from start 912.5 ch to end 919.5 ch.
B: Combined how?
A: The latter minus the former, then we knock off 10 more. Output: -20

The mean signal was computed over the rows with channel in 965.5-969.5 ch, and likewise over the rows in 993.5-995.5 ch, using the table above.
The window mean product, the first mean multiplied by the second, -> 2769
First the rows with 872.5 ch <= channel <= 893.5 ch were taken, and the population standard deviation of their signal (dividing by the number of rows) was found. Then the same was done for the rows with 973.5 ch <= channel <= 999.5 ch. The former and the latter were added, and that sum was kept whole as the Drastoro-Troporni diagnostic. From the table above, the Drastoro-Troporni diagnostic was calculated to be 6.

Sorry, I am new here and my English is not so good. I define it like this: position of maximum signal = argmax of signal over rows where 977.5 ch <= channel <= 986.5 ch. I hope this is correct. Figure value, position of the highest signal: 979 ch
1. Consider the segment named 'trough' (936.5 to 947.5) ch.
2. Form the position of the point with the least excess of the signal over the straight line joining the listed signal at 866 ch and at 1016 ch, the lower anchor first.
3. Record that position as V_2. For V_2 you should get 943 ch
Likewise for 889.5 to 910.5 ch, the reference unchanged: 903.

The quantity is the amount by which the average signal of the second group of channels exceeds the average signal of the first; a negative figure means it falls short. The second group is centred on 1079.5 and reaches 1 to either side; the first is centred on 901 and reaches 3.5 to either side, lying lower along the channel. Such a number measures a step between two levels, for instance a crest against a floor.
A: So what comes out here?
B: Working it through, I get 23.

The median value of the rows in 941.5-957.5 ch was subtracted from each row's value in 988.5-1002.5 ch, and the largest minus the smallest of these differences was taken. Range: 2.9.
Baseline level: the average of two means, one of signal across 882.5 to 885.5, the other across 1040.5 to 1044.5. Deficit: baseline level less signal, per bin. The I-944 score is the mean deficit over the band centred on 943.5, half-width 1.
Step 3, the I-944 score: -1.7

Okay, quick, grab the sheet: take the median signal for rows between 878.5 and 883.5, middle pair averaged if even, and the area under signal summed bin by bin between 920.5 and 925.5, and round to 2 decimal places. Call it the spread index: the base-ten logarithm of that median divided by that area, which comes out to -0.67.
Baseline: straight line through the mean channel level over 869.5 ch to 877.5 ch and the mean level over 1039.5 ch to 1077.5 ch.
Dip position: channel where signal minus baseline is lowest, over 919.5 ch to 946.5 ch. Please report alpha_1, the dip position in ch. 920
